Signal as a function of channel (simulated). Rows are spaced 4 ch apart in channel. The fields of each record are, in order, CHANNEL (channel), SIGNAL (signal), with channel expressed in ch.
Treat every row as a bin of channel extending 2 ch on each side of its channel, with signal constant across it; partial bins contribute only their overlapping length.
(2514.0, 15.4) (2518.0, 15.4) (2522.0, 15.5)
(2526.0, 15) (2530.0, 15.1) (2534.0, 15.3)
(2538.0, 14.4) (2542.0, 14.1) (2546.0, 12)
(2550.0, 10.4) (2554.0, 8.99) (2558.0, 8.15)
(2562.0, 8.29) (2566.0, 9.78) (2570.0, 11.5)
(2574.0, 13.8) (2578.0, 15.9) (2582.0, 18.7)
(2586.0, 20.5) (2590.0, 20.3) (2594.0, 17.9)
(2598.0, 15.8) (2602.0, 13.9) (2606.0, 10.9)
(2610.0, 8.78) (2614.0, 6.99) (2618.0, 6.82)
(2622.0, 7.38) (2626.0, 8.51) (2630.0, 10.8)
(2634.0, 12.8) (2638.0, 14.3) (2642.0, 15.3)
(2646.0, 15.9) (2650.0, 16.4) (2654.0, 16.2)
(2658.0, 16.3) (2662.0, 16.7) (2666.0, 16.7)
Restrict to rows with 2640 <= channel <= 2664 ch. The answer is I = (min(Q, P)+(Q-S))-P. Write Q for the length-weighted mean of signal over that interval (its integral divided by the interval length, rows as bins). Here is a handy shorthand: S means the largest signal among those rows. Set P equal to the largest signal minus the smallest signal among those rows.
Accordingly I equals -0.6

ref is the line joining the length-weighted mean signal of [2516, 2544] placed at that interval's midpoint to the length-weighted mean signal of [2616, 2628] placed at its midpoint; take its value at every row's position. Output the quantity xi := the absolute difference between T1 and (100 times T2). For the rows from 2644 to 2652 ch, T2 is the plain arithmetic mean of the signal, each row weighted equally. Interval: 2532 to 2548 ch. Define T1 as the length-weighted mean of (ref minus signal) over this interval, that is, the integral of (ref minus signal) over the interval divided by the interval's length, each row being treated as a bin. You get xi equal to 1615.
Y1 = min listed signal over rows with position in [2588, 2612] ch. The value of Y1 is 8.78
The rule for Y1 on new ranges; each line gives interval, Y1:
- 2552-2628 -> 6.82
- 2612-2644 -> 6.82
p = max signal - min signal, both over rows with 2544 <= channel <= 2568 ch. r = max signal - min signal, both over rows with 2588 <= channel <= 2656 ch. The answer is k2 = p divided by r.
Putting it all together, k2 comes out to 0.3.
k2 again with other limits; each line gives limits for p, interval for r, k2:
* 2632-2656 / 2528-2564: 0.5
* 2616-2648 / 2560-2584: 0.9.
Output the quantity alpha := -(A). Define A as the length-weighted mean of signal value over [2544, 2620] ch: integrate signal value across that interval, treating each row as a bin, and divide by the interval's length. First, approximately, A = 12.6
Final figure -12.6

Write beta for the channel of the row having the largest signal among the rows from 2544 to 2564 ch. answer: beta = 2546.0 ch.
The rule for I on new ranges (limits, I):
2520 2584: -5.8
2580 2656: -7.0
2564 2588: -5.5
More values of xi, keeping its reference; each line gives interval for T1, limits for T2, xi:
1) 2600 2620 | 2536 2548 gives 1351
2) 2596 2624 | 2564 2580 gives 1276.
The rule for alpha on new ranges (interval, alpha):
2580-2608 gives -16.9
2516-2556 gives -13.6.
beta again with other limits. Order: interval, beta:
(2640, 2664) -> 2662.0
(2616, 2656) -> 2650.0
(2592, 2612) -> 2594.0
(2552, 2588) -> 2586.0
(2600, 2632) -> 2602.0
